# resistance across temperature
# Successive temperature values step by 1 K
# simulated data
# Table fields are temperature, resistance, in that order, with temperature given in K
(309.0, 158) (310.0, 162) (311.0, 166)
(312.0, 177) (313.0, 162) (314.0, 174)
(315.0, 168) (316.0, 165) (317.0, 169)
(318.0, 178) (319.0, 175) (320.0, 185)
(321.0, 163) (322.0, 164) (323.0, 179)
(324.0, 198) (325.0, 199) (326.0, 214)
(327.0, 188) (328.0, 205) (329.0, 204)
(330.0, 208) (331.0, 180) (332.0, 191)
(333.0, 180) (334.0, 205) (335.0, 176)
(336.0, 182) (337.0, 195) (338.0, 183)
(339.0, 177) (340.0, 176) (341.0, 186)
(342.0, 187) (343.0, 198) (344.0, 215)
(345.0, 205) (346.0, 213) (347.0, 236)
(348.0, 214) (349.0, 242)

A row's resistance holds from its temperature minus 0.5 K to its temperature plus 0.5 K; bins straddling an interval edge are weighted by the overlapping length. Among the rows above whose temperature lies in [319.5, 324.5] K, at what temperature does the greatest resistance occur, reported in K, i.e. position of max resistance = 324.0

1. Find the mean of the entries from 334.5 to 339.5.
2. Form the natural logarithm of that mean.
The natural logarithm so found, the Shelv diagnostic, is 5.21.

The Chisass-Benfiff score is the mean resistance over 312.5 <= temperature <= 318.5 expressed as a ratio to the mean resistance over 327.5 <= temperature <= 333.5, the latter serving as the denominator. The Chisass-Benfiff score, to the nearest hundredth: 0.87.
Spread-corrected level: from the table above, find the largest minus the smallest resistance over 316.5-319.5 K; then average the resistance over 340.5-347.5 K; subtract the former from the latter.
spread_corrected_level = 197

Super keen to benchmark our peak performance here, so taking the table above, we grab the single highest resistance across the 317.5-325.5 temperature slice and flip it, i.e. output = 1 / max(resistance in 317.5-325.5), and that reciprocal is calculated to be 0.0050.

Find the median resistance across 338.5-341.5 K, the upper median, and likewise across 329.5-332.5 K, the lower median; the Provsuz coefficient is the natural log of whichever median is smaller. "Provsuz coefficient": 5.18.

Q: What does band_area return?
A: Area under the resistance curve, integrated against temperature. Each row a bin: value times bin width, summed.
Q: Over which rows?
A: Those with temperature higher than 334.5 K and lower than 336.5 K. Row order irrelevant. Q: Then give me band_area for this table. 358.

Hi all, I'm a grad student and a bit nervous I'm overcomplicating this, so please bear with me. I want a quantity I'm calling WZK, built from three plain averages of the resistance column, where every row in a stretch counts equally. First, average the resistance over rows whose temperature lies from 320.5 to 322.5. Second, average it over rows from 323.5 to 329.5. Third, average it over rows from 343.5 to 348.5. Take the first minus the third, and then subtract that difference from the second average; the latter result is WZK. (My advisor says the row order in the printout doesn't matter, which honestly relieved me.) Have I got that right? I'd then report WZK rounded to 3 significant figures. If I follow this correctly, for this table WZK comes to 254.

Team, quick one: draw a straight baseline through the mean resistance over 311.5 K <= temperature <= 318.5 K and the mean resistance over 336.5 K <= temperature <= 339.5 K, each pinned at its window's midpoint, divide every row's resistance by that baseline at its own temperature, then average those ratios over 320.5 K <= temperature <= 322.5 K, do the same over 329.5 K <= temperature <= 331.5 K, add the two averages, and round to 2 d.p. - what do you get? 2.01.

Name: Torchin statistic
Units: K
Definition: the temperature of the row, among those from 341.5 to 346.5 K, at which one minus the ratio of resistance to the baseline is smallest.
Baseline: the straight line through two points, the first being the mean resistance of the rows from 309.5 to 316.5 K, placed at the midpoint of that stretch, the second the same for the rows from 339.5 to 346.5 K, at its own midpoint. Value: 344.0 K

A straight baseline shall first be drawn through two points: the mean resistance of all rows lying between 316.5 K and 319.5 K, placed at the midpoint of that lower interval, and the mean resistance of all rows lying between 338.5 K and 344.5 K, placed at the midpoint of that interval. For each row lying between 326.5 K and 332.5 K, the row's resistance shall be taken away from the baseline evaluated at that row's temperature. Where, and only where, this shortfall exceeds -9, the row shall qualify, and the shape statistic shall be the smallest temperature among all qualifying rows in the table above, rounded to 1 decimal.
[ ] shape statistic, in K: 327.0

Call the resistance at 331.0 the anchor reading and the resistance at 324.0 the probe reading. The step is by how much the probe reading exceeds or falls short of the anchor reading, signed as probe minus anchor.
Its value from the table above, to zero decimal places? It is 18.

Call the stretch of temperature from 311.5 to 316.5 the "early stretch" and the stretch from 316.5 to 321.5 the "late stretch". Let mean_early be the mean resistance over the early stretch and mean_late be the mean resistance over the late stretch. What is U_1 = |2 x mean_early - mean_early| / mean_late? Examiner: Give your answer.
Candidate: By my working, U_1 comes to 0.97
